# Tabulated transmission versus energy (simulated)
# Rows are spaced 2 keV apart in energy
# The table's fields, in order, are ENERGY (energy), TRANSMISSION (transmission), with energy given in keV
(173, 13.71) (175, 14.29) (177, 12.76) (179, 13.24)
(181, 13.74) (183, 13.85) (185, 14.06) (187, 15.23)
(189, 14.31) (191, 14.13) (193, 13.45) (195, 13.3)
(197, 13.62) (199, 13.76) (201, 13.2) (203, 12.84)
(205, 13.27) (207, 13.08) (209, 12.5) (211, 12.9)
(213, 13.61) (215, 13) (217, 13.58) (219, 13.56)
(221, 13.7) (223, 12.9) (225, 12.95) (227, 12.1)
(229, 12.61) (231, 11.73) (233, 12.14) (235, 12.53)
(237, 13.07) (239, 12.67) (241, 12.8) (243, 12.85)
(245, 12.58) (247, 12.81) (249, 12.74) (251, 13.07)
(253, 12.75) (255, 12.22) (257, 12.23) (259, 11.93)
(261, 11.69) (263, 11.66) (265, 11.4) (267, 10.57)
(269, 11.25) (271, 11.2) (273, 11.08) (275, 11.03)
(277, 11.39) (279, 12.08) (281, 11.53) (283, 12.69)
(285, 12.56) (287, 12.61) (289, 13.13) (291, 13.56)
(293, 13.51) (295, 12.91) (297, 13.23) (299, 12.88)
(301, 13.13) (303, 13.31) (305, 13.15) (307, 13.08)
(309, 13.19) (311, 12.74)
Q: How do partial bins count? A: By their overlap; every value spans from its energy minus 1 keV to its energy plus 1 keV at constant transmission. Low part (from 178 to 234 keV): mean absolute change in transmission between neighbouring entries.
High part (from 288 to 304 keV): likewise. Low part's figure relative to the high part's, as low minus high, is 0.15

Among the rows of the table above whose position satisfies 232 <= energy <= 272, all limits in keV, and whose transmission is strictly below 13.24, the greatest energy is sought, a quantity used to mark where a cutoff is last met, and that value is 271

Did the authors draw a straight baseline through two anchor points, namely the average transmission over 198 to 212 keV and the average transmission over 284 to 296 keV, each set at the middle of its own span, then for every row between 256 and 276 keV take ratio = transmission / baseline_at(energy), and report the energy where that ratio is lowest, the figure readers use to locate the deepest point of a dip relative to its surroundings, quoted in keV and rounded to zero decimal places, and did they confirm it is 267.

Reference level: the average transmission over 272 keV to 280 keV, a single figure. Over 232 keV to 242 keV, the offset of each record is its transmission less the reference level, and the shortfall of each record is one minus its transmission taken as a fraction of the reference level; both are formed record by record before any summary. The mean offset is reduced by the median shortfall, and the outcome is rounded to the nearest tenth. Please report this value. 1.4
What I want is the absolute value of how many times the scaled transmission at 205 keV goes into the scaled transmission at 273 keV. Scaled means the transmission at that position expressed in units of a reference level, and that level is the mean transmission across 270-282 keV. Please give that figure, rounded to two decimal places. 0.83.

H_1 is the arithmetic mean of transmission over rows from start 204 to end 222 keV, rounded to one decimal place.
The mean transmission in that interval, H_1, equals 13.2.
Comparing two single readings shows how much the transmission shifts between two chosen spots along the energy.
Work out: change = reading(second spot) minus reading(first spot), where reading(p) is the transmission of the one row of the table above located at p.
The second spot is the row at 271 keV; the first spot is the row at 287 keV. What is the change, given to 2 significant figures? -1.4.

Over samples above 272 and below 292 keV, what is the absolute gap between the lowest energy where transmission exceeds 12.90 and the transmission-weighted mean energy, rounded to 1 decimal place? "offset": 6.6 keV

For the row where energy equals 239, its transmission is 12.67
